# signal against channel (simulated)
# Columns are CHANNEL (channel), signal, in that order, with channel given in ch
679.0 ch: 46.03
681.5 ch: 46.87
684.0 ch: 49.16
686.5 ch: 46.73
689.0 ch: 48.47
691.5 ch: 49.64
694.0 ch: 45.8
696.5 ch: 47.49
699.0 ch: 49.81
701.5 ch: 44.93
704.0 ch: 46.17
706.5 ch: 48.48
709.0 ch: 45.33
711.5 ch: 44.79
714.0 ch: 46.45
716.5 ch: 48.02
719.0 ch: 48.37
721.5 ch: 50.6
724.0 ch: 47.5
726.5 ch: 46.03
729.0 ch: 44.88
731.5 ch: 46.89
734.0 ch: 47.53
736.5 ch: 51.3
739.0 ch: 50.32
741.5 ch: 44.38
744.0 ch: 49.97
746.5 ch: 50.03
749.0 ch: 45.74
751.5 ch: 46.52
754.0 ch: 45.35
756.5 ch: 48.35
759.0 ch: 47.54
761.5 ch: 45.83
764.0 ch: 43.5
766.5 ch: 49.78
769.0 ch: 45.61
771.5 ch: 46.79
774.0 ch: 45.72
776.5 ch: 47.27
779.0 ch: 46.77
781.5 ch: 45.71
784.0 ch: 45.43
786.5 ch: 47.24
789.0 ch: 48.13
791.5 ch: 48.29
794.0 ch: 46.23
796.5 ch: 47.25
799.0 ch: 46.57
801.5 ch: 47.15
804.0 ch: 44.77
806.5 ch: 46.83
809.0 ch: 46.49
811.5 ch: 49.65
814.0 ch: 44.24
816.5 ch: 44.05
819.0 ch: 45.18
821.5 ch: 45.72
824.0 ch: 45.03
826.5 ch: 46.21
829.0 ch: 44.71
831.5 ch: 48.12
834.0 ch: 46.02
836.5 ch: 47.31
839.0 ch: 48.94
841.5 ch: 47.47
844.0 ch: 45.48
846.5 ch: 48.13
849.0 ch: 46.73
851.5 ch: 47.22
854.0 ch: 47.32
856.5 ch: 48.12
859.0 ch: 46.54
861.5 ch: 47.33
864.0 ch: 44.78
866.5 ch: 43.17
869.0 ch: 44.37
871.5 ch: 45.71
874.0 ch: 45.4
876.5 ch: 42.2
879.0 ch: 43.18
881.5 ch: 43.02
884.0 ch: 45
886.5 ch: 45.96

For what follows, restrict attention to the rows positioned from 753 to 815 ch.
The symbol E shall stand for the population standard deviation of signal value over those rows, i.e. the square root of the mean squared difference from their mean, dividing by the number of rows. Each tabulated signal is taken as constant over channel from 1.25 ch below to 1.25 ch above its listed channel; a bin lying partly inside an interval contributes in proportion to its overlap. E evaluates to 1.5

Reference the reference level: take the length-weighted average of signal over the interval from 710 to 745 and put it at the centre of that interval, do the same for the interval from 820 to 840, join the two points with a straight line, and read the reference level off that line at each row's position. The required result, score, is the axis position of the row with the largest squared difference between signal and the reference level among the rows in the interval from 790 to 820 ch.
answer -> 811.5 ch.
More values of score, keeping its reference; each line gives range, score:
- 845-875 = 866.5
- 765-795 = 766.5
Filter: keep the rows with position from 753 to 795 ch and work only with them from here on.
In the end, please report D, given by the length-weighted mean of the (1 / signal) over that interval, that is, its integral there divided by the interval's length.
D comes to 0.0214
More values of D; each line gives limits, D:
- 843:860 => 0.0212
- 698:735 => 0.0213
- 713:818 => 0.0213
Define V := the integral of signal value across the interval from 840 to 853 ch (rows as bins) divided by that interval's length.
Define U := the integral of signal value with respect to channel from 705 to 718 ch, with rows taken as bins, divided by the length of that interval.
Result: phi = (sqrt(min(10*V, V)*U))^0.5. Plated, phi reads 6.84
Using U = 46.6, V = 47.0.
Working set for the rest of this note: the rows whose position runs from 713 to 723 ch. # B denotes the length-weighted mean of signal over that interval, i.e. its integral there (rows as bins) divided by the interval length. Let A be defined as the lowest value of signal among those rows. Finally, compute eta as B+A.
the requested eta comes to 94.8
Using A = 46.45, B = 48.4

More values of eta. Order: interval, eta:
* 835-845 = 92.8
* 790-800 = 93.4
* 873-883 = 85.6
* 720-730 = 92.2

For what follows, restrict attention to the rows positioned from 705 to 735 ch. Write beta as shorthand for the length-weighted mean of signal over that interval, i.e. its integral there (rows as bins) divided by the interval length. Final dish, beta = 47.06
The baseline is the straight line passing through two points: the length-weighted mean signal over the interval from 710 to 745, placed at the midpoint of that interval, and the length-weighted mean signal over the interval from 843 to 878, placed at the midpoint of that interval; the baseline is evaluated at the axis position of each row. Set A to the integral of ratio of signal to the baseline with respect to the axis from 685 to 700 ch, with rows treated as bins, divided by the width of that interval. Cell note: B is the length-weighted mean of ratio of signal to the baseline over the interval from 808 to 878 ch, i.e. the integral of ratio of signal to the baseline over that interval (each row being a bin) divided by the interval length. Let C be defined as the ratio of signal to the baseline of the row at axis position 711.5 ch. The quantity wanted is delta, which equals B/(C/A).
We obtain 1.07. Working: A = 0.998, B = 1.00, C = 0.94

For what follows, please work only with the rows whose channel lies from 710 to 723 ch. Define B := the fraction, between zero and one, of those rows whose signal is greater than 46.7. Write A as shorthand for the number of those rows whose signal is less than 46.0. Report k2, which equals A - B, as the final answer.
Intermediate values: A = 1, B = 0.6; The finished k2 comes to 0.4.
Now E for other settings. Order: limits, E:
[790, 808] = 1.0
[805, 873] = 1.6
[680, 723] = 1.7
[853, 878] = 1.8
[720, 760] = 2.1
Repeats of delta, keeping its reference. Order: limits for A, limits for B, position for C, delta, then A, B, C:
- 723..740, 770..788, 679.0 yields 1.04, 1.004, 0.99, 0.95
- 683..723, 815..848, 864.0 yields 1.02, 0.991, 1.00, 0.98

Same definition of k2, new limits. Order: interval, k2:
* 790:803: -0.6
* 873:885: 5.0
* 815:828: 4.0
